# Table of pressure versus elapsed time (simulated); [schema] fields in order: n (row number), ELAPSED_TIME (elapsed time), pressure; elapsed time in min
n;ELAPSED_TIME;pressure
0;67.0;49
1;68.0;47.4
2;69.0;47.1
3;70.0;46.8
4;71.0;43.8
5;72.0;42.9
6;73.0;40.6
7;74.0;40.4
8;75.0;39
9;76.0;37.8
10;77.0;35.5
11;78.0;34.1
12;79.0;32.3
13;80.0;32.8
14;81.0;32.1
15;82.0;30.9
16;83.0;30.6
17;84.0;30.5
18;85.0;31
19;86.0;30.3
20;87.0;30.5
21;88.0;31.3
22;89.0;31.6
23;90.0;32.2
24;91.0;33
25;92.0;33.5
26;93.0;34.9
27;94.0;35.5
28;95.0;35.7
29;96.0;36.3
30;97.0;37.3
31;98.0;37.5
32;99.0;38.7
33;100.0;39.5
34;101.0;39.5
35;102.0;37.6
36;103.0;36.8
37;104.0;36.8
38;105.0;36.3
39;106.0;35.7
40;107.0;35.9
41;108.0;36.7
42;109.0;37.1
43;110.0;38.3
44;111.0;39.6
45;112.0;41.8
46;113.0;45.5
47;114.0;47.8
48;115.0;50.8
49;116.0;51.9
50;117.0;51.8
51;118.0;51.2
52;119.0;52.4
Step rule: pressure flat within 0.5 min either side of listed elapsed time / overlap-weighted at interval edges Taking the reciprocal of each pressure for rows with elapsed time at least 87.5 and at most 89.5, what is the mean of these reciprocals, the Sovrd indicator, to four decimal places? 0.0318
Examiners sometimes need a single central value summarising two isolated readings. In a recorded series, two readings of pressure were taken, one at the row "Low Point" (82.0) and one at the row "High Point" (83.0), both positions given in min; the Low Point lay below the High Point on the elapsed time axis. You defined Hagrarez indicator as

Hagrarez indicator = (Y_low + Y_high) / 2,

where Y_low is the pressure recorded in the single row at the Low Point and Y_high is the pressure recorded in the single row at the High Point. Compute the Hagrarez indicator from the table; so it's 31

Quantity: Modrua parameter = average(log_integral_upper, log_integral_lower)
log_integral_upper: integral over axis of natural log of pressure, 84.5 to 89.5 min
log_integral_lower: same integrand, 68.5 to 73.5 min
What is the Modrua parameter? 18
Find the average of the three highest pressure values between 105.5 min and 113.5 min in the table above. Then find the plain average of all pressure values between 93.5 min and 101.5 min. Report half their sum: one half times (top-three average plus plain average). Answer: 39.9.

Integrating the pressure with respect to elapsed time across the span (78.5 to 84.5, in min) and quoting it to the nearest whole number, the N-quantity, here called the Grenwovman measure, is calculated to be 189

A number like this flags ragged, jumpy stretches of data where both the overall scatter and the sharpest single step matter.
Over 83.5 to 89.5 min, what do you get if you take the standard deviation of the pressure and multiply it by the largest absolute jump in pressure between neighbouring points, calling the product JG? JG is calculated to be 0.4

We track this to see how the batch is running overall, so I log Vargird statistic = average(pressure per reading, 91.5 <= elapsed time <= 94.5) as 34.6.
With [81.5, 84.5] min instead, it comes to 30.7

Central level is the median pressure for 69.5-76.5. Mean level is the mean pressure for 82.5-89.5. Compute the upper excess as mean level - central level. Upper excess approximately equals -10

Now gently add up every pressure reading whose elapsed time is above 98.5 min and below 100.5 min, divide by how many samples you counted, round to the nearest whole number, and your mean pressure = 39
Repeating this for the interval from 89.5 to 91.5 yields 33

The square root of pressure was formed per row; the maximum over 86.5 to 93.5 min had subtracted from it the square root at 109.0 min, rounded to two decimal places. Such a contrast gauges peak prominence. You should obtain -0.18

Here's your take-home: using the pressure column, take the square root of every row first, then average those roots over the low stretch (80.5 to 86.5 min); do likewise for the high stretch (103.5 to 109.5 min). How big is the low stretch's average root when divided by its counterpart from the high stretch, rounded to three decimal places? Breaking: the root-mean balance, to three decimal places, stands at 0.921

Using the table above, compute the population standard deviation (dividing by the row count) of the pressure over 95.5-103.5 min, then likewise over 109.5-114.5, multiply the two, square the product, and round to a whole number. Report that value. 16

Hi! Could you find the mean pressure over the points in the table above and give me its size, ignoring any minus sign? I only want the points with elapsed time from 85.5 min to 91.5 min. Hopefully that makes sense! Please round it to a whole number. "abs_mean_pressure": 31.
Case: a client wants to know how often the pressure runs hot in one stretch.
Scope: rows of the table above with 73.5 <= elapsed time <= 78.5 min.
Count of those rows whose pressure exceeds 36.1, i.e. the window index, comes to 3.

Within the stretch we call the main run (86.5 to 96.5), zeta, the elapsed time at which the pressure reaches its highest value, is 96.0 min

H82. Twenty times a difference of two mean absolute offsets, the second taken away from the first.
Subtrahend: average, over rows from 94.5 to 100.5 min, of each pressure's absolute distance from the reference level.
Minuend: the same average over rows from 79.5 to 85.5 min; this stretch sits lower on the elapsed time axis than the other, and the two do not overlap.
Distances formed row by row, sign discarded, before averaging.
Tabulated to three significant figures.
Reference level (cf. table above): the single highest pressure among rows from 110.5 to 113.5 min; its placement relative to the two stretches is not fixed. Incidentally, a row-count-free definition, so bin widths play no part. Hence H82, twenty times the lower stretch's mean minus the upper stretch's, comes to 124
